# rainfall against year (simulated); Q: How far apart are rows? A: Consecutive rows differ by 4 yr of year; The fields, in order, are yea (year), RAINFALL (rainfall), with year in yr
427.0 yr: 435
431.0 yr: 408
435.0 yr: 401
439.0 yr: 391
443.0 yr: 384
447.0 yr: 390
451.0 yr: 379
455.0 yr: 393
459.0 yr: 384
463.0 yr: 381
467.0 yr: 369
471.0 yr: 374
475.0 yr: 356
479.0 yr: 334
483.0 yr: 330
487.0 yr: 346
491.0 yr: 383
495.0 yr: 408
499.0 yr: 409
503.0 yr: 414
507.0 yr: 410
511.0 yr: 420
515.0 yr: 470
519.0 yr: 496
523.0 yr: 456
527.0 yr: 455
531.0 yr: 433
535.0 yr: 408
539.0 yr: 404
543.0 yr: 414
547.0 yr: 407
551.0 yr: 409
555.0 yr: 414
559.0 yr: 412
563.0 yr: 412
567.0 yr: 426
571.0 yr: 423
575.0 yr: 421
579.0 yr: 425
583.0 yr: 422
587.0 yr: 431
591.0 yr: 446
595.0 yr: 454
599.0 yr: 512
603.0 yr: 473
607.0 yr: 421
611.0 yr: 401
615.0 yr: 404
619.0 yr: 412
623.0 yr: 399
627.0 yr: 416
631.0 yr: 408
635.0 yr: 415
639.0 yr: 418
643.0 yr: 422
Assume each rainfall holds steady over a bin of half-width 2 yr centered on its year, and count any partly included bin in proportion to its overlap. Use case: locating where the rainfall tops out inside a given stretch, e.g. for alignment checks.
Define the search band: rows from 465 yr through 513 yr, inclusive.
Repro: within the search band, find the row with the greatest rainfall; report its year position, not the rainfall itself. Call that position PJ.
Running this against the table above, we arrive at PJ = 511.0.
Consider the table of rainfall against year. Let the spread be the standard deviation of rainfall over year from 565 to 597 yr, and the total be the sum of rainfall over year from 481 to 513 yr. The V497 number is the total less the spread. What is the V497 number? 3108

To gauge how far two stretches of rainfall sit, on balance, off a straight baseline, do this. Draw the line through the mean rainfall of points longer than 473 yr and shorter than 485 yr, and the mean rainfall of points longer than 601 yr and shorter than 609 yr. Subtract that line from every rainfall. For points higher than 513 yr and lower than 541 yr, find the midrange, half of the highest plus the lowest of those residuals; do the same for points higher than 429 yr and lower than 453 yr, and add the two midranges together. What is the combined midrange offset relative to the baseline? 153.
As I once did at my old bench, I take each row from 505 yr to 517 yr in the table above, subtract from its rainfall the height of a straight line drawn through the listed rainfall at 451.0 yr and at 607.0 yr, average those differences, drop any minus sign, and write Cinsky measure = 38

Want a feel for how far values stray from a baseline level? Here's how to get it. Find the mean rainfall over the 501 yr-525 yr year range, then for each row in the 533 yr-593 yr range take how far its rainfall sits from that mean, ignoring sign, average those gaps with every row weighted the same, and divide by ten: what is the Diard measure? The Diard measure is 2.6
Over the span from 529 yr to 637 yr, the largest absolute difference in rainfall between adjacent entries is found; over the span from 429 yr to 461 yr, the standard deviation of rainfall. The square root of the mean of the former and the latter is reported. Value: 5.8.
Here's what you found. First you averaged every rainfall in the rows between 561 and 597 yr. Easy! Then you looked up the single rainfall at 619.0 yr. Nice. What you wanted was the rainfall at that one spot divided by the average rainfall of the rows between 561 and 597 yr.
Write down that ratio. 0.96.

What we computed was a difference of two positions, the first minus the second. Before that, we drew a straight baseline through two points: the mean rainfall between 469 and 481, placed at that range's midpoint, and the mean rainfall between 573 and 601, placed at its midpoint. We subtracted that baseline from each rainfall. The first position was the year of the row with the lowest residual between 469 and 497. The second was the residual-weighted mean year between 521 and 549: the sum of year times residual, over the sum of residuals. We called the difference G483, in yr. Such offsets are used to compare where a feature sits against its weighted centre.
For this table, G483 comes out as -43.2 yr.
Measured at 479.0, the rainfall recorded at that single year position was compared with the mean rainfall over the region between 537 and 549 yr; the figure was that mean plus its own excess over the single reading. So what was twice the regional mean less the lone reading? 483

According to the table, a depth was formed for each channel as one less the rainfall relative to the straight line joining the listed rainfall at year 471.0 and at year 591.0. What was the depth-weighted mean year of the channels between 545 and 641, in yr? 611.8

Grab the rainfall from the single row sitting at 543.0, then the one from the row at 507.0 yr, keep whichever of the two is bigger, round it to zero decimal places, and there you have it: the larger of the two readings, 414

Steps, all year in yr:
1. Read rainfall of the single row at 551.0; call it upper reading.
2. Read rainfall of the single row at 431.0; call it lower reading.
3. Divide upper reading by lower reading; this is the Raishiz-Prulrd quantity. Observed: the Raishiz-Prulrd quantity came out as 1.00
